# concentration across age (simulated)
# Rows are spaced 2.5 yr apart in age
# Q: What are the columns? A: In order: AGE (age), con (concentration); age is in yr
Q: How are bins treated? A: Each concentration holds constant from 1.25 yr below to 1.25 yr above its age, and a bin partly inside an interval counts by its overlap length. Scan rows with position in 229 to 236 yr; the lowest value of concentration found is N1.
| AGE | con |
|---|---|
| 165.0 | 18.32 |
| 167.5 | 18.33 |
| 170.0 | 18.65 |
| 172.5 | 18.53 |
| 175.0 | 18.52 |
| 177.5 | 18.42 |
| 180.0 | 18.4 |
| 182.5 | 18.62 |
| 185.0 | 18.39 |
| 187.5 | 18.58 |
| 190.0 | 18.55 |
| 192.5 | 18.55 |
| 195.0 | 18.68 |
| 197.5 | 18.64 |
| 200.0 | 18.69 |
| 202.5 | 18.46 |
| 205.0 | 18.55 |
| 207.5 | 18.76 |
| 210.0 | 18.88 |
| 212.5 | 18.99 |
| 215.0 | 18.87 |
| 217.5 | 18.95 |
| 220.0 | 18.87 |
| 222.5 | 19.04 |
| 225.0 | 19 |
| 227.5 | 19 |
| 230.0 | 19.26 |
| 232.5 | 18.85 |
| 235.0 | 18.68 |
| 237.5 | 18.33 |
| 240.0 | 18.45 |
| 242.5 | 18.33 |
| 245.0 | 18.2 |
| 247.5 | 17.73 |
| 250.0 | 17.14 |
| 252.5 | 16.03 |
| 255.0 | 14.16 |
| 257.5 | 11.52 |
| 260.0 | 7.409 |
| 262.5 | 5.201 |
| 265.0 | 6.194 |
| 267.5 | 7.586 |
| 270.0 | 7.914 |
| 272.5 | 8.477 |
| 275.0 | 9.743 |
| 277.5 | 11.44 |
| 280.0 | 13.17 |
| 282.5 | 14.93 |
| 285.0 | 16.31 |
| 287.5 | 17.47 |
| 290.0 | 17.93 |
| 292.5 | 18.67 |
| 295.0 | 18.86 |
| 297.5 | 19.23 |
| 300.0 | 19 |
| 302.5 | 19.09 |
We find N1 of 18.68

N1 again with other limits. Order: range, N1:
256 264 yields 5.201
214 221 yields 18.87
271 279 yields 8.477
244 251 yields 17.14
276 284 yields 11.44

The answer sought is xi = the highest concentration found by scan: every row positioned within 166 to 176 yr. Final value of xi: 18.65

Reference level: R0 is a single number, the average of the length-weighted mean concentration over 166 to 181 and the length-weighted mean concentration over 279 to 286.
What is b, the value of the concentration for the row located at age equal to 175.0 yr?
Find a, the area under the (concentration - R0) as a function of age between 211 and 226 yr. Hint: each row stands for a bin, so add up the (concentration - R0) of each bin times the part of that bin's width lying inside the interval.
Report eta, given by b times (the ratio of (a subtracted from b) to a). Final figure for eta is -9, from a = 35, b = 18.52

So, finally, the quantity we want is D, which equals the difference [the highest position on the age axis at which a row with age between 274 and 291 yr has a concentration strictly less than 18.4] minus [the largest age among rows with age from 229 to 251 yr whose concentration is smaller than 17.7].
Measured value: 40.0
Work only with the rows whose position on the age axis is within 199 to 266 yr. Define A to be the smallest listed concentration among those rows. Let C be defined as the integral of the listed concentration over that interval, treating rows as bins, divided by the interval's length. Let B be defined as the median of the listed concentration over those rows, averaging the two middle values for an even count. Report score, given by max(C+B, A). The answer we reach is 35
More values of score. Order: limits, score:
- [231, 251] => 37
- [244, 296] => 27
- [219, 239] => 38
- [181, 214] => 37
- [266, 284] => 20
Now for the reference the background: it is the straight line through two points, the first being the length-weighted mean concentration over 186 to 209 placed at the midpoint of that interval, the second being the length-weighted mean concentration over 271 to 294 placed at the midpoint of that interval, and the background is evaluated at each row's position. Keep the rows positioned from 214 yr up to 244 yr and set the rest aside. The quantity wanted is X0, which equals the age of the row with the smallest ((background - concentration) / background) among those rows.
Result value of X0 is 230.0 yr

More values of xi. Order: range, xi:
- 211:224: 19.04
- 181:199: 18.68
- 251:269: 16.03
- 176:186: 18.62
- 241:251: 18.33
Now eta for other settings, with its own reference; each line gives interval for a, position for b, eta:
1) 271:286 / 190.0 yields -24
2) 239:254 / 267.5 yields -3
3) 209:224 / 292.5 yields -9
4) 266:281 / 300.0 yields -22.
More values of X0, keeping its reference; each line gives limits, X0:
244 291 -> 290.0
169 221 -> 220.0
